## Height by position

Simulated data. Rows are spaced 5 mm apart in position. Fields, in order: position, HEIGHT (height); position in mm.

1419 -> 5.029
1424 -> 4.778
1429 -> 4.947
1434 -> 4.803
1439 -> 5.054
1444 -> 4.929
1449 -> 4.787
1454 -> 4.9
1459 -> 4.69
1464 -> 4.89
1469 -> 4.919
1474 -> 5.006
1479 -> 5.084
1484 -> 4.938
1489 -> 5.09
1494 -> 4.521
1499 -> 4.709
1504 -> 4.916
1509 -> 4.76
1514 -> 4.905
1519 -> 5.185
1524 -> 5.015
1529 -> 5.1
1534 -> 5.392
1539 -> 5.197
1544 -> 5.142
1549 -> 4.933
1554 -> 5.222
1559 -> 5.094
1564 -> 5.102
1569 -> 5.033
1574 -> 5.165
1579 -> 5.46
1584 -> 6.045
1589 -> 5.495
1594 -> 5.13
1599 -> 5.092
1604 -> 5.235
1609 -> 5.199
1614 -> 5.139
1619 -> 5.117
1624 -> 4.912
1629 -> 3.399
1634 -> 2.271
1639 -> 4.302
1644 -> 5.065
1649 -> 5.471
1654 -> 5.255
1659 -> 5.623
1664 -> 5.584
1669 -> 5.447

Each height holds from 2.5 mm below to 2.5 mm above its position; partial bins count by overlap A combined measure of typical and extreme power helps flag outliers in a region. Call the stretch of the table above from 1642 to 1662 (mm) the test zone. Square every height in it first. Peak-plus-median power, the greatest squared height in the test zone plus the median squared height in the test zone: 60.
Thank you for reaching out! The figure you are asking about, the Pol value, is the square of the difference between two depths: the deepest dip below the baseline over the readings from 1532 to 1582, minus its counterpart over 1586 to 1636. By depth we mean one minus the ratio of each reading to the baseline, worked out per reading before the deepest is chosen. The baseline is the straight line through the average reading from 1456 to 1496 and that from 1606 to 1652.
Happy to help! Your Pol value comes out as 0.294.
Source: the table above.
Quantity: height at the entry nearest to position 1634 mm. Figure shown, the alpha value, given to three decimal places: 2.271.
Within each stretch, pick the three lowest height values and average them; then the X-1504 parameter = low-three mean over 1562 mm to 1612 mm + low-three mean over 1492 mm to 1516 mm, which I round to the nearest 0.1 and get 9.7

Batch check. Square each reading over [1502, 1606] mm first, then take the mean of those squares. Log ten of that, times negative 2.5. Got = -3.57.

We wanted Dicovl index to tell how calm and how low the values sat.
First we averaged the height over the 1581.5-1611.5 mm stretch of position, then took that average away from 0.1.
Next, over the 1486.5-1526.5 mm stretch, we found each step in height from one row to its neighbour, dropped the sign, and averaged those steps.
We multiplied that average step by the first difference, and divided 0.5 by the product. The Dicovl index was -0.39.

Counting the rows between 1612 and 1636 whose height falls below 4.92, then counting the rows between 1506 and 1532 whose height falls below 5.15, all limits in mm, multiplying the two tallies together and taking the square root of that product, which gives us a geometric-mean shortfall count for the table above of 3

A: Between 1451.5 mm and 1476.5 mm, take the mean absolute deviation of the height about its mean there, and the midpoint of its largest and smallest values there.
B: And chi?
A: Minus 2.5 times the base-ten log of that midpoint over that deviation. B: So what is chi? -4.5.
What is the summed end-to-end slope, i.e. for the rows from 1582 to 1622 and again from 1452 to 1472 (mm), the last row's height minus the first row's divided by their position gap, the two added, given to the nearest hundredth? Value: -0.03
